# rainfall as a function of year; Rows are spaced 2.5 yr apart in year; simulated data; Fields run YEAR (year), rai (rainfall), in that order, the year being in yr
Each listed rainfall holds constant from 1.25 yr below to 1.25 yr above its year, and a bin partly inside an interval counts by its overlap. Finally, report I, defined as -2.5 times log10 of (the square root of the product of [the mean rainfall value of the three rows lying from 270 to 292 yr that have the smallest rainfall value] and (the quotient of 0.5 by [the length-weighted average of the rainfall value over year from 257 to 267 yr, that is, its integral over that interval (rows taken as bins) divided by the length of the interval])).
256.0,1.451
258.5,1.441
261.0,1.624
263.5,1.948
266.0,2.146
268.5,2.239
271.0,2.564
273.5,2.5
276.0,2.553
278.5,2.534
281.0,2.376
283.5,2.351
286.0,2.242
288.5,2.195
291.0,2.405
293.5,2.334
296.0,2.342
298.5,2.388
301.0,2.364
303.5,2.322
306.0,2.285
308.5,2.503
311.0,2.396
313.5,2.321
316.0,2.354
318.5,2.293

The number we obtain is 0.244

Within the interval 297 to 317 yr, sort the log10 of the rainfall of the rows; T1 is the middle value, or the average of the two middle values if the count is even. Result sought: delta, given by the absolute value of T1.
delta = 0.373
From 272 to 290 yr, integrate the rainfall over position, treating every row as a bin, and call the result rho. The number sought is 43.1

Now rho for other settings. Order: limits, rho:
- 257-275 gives 37.2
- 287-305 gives 42.0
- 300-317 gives 40.2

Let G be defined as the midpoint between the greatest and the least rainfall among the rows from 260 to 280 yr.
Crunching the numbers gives 2.09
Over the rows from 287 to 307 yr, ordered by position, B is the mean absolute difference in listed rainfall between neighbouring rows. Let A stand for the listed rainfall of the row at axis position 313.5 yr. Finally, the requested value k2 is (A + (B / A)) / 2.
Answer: 1.17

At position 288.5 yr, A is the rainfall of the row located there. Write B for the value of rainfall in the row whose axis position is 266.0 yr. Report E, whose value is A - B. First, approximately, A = 2.195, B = 2.146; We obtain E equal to 0.0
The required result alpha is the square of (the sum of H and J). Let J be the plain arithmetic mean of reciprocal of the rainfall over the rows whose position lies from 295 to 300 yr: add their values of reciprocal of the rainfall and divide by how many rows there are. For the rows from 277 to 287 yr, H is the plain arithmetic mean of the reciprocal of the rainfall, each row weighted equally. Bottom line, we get 0.71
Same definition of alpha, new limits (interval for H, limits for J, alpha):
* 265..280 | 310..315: 0.70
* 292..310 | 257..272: 0.89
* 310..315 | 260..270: 0.87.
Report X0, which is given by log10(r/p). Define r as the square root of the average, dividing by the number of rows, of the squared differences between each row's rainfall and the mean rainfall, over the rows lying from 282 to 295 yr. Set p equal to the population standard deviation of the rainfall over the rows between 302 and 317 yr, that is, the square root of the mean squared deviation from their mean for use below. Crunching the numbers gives 0.0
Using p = 0.07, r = 0.08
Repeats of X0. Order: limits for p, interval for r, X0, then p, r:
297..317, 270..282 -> 0.0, 0.06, 0.07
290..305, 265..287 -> 0.7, 0.03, 0.15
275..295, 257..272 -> 0.5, 0.12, 0.38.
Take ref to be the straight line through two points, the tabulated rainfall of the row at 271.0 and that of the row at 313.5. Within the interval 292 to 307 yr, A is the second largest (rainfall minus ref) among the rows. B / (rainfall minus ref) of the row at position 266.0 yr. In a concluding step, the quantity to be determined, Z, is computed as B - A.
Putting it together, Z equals -0.4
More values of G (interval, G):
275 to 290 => 2.37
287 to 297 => 2.30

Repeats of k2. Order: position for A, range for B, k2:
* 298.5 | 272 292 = 1.21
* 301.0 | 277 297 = 1.20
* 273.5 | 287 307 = 1.26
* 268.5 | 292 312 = 1.13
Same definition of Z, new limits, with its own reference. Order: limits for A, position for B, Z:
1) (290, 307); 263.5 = -0.6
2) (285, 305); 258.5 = -1.2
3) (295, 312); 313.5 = -0.1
